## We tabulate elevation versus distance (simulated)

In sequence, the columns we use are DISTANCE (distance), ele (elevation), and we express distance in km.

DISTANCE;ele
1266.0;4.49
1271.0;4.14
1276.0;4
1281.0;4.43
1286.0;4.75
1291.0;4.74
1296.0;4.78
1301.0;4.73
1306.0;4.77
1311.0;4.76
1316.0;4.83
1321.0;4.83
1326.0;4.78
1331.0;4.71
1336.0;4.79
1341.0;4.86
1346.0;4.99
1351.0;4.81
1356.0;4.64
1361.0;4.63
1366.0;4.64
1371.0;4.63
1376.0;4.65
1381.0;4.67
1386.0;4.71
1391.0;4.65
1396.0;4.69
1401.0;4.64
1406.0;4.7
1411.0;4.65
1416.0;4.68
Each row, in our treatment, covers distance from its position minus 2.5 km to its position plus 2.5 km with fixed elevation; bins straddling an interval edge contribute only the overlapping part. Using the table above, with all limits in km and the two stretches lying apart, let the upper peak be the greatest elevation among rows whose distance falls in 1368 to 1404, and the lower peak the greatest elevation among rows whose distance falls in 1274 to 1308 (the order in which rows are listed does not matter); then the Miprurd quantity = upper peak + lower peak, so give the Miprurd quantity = 9.49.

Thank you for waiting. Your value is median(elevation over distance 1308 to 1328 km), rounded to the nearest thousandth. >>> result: 4.805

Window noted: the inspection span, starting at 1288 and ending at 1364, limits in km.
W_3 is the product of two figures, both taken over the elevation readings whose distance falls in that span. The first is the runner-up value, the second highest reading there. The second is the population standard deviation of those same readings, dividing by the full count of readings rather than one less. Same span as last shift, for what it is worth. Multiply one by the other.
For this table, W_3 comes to 0.41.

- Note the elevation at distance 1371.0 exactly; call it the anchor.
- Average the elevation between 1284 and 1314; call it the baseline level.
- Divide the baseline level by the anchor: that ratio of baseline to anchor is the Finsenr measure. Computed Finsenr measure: 1.03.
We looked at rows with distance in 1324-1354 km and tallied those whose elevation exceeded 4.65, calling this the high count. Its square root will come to 2.4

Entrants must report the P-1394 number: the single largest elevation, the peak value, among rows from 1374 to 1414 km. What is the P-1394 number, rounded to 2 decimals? 4.71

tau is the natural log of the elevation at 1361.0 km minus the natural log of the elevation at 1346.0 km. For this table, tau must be -0.07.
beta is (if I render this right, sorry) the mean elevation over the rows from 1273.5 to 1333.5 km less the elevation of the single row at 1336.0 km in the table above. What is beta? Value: -0.11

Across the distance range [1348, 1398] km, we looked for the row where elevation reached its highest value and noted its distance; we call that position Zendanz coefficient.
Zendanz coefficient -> 1351.0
